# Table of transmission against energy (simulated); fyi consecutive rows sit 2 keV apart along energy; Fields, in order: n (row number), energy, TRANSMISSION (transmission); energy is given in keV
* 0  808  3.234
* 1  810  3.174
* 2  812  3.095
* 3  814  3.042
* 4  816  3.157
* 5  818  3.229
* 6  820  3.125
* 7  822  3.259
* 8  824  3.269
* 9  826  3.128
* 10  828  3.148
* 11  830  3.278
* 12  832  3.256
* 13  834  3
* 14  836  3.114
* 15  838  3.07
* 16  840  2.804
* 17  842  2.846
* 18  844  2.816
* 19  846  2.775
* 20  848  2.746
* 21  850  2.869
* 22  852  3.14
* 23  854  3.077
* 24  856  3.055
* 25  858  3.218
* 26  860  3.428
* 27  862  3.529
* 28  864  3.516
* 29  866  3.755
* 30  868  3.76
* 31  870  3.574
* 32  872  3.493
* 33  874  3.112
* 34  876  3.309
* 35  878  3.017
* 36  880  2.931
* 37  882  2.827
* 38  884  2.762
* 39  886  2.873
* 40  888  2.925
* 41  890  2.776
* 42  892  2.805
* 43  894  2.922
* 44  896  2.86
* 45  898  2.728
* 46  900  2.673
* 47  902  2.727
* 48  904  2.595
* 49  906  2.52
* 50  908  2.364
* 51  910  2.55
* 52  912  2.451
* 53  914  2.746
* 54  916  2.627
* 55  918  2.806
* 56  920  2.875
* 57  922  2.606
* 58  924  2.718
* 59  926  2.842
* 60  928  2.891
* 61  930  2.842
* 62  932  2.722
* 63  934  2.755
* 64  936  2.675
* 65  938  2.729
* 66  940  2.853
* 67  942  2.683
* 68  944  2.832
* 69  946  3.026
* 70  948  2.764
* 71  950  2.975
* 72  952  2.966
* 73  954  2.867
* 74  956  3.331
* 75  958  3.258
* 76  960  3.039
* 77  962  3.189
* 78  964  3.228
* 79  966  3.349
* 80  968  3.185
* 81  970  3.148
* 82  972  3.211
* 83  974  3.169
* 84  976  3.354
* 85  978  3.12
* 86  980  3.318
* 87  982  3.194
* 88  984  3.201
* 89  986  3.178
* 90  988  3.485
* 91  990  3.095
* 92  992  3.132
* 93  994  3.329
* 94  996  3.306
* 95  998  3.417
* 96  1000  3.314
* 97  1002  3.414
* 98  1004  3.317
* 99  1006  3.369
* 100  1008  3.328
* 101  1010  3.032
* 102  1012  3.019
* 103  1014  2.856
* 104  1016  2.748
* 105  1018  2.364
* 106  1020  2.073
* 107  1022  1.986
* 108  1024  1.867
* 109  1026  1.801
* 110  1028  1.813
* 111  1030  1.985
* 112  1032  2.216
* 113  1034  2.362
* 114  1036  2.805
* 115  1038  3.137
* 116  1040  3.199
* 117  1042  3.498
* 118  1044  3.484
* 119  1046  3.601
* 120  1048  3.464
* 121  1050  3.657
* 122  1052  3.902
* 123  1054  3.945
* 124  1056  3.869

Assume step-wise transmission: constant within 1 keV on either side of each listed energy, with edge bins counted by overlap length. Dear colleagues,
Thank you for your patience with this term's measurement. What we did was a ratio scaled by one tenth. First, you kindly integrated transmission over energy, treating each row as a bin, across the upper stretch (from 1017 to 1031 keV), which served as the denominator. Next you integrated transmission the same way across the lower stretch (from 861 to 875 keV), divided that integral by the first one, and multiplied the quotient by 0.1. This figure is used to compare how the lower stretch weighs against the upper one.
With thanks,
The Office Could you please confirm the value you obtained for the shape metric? 0.178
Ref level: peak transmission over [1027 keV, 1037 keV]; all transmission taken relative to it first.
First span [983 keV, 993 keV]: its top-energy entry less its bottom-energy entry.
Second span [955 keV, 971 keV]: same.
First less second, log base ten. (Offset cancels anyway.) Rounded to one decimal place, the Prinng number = -0.9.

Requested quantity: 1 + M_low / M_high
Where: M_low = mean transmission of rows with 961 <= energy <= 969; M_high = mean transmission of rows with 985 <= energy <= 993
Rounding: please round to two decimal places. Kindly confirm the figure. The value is 2.00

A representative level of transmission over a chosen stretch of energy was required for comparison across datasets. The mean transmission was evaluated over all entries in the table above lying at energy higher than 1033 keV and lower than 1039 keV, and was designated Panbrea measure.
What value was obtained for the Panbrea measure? 2.77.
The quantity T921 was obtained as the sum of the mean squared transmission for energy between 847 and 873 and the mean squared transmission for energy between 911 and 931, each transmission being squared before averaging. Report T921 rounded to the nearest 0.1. 18.6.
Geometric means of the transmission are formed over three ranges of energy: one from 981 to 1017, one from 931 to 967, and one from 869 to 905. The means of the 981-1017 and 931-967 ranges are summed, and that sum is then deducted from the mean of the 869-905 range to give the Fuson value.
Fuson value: -3.2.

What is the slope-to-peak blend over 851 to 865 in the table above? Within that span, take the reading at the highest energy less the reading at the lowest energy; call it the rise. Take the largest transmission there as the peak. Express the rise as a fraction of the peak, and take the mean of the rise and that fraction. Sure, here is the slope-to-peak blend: 0.2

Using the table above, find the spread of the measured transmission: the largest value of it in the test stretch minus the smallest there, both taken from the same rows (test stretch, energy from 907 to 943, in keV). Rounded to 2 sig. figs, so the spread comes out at 0.53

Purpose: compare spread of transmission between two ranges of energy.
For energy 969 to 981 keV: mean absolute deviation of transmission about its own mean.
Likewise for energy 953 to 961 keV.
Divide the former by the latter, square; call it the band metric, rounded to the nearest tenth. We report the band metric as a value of 0.2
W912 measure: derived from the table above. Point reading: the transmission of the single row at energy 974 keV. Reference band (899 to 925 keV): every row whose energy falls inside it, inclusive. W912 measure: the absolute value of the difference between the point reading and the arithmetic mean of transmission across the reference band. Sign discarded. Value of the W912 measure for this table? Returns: 0.5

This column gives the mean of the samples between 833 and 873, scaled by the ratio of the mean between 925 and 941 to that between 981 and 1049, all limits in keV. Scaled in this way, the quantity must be 3.03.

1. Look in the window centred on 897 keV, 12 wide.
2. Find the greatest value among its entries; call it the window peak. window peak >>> 2.922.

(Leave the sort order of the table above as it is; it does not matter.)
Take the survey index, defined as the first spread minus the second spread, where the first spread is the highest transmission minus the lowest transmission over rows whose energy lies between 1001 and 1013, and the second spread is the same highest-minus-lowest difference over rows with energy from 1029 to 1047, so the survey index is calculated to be -1.2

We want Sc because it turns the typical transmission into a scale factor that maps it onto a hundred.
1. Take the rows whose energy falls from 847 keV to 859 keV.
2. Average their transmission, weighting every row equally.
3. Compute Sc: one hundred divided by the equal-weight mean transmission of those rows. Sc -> 33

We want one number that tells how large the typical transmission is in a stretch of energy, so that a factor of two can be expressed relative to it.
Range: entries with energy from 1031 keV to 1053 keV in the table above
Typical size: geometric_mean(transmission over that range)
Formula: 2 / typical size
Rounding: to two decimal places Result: 0.63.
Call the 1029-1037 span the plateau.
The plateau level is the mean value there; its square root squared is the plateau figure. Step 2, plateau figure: 2.34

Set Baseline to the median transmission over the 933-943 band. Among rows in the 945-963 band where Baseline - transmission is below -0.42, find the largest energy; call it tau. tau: 962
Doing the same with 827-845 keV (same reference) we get 832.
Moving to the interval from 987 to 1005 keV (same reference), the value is 1004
